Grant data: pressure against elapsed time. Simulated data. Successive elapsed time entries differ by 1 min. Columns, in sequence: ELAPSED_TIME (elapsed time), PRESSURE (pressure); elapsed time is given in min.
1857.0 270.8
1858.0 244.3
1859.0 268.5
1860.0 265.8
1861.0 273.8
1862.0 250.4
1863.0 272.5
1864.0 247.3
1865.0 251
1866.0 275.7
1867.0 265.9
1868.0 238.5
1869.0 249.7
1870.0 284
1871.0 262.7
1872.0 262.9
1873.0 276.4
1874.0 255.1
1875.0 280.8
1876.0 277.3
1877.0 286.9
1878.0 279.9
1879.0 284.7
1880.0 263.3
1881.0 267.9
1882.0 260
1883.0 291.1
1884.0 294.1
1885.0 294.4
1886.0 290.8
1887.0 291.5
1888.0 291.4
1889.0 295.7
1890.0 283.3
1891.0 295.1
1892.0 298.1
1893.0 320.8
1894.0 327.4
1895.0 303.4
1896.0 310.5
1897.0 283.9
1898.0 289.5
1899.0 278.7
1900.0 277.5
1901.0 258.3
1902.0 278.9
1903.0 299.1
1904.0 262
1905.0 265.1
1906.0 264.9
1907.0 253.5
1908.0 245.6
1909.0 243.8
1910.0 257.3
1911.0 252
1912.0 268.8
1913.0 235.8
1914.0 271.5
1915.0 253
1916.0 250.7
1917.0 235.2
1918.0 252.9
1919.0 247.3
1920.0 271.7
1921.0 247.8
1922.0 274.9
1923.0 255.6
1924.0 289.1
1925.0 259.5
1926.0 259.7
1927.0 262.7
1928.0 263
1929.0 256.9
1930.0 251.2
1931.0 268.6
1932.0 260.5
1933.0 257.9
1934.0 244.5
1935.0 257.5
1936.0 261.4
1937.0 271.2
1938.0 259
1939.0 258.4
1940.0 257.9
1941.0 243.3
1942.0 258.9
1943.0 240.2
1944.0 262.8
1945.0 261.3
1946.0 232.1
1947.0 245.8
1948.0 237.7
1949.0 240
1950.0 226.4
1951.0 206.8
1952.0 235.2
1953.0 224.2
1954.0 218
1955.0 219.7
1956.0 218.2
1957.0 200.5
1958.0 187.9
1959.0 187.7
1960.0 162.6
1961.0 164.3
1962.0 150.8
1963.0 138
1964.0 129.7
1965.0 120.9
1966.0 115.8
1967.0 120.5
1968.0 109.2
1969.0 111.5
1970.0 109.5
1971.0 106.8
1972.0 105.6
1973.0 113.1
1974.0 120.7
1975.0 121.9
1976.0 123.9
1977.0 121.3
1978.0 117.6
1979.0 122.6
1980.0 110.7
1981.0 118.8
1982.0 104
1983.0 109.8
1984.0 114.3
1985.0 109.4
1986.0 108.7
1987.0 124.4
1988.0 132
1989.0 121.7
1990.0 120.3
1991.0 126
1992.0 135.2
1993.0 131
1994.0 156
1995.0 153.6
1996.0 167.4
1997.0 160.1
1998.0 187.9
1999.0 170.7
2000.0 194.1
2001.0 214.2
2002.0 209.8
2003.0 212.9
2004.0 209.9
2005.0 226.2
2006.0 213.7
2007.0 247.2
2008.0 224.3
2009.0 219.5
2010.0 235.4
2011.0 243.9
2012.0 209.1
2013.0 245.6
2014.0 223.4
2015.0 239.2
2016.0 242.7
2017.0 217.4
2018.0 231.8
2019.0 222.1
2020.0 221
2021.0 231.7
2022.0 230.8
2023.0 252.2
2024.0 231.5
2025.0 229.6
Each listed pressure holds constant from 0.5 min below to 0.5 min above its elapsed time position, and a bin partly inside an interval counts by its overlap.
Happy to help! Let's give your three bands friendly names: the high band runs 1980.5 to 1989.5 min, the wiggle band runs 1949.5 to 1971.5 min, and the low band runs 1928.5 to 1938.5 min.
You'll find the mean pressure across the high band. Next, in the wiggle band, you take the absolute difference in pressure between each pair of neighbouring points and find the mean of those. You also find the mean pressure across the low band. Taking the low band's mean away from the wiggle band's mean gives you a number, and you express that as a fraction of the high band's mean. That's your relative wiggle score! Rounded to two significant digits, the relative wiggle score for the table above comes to -2.2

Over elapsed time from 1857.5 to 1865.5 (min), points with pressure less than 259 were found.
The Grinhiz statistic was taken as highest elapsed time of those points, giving 1865.0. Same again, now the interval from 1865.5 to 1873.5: 1869.0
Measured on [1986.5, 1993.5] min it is 1993.0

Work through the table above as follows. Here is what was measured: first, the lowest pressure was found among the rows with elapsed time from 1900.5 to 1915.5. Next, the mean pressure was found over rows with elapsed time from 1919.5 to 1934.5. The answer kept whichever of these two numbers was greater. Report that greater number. 262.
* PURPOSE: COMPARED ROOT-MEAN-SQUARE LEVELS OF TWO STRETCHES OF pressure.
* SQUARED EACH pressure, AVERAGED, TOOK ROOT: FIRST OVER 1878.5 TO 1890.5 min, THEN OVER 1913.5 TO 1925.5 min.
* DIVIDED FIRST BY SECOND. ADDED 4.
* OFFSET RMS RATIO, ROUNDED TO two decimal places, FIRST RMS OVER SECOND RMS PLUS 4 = 5.10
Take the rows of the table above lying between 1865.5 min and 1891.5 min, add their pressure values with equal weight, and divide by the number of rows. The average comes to 277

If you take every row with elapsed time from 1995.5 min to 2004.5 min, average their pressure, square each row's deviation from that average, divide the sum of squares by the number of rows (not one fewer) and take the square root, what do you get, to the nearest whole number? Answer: 20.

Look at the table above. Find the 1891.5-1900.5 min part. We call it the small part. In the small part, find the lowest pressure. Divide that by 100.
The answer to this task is 2.8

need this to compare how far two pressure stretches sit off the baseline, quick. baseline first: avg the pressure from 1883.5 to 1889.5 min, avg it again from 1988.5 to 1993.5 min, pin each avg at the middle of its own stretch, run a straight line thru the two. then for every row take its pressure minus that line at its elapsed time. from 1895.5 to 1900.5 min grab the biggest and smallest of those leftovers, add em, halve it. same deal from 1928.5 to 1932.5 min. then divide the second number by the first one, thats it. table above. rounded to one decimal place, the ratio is 1.9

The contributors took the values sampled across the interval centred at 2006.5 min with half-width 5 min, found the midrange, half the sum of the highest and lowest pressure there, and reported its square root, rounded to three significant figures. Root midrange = 15.1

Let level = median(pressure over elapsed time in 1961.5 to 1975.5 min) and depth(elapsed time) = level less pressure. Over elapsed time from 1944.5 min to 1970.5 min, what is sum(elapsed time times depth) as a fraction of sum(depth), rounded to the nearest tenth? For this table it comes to 1952.0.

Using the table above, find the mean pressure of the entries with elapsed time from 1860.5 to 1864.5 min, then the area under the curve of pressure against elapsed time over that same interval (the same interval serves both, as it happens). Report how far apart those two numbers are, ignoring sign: 783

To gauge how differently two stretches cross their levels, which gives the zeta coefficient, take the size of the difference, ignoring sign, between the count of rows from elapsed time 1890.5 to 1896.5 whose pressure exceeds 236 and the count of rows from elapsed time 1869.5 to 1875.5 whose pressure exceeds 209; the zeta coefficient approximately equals 0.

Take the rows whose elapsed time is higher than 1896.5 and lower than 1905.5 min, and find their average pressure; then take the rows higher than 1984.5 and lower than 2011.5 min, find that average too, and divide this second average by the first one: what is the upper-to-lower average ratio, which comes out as 0.64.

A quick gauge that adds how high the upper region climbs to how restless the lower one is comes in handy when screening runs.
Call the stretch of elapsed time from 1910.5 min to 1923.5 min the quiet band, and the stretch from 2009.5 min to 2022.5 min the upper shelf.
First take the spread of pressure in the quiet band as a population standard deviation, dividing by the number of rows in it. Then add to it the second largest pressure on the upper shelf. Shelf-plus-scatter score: 256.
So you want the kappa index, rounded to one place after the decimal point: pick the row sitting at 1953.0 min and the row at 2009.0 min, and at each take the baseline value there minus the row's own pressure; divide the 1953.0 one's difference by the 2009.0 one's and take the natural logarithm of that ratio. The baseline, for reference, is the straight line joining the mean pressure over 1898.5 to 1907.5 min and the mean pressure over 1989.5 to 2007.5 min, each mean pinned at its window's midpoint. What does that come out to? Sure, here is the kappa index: -3.9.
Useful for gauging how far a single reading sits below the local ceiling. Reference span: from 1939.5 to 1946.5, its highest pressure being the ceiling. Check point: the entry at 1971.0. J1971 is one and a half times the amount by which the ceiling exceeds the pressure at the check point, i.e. 234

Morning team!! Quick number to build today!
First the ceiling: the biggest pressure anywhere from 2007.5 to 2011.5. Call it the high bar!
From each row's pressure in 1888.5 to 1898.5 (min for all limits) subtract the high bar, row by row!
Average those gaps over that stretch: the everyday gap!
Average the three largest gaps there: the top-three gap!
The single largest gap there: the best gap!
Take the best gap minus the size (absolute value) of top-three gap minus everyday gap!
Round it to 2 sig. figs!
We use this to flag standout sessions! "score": 65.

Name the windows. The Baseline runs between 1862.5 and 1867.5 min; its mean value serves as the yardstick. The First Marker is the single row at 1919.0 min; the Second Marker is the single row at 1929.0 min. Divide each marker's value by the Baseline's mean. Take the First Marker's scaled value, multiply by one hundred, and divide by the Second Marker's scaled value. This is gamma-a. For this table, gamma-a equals 96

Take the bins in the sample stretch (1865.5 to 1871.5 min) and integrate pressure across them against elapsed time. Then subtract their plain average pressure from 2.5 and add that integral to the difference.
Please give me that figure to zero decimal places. 1316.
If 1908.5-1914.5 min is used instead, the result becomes 1277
